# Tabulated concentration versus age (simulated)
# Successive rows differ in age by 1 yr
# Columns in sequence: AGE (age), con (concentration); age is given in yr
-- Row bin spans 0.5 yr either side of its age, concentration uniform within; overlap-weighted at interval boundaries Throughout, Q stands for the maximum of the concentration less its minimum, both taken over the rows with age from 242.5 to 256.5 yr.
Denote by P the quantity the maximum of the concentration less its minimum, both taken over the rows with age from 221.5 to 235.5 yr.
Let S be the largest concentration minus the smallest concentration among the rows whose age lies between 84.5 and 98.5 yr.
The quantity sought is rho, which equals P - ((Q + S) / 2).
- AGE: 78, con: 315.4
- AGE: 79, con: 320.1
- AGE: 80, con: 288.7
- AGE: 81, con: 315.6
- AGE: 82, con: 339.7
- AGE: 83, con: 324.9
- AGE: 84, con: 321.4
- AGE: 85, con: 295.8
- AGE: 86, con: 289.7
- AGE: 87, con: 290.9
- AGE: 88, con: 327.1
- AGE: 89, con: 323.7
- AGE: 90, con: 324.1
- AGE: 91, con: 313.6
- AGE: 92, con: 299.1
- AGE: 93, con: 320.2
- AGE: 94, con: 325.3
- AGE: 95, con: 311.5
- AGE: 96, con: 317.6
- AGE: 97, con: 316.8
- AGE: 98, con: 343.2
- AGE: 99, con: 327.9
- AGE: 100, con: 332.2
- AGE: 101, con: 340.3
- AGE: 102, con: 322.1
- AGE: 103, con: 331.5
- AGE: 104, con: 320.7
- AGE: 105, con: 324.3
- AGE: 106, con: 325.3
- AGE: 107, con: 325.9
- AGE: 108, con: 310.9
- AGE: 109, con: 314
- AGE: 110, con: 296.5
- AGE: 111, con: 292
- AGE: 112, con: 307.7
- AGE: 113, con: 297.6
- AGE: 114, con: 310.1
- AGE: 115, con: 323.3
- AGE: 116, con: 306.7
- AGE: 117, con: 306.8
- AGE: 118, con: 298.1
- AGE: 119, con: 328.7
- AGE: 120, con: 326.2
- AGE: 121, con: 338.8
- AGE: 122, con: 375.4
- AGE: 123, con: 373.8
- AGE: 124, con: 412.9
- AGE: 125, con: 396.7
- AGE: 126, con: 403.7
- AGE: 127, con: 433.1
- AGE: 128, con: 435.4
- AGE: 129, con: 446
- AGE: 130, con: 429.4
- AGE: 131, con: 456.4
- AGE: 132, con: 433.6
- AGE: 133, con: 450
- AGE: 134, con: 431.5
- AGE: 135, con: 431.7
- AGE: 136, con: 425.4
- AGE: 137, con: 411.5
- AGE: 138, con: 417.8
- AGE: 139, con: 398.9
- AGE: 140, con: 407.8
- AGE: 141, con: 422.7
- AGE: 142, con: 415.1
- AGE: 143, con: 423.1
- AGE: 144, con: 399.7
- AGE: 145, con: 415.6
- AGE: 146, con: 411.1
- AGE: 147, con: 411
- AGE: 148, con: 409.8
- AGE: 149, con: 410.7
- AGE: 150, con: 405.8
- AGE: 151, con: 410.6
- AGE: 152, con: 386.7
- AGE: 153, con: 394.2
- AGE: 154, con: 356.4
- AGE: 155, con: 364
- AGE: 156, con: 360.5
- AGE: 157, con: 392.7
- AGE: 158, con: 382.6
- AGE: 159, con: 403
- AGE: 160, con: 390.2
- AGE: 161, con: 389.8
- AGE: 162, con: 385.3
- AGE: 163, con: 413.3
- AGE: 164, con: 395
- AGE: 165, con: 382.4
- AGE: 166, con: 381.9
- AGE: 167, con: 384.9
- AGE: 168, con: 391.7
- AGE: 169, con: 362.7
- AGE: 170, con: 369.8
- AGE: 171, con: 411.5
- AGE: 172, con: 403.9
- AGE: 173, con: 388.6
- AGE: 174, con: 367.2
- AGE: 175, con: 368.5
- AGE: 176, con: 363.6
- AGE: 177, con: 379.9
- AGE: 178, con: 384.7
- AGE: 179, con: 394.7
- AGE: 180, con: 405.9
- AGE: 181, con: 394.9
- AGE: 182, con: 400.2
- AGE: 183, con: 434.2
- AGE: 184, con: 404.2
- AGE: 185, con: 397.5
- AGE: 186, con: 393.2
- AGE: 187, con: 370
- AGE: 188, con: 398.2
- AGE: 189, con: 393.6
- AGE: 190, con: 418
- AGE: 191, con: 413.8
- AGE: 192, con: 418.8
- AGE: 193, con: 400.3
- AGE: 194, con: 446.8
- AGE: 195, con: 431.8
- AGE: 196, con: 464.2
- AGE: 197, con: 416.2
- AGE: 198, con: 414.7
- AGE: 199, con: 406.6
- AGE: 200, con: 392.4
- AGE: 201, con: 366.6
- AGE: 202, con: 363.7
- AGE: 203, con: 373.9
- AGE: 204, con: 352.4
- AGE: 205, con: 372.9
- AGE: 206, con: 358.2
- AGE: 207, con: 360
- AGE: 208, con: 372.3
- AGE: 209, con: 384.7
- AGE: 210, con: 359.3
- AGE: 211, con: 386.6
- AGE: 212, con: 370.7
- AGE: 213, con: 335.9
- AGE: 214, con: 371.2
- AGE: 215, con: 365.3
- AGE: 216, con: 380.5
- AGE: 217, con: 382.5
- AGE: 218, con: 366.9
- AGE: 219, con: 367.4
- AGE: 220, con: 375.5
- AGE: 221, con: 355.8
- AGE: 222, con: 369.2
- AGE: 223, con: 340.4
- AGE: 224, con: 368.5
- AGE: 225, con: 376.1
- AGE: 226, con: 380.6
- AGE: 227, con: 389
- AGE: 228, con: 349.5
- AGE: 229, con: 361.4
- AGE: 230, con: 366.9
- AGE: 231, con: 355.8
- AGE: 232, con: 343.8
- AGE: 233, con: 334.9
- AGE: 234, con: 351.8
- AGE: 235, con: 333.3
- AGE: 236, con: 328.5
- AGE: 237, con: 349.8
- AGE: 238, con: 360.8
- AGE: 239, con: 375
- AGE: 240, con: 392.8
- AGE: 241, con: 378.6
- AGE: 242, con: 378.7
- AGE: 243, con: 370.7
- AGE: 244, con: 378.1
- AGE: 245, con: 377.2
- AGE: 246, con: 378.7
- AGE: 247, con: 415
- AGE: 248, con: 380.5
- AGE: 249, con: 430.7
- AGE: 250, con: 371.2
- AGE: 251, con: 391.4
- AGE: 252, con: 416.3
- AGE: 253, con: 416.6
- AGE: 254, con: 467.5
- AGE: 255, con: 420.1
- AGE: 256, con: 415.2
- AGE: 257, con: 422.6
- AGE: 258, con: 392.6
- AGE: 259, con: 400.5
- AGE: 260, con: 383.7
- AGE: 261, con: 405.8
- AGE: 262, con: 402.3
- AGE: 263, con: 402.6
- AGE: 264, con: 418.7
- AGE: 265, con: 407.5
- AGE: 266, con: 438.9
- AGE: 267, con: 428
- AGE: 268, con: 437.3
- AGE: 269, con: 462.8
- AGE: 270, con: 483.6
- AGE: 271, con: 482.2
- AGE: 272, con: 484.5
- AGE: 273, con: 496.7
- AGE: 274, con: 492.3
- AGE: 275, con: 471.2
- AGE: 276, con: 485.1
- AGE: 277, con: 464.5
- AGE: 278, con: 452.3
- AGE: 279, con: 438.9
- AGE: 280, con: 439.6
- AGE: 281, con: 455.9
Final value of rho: -19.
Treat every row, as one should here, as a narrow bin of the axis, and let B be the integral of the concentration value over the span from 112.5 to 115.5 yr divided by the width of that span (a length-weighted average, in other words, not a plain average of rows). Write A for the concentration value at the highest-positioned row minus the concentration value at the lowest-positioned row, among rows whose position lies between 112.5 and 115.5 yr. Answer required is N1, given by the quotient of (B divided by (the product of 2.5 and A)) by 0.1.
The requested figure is 48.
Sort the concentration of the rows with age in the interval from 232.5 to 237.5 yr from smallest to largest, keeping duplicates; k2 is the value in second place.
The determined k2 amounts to 333.3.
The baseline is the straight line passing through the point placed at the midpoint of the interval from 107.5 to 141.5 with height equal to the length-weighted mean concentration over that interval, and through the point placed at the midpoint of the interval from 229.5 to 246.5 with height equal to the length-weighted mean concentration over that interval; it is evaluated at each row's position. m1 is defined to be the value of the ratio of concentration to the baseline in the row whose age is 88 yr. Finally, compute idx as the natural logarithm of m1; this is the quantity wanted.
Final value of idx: -0.15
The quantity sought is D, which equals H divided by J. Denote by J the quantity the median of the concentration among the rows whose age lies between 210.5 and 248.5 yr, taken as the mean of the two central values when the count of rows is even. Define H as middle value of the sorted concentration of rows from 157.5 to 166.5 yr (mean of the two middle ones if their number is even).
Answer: 1.05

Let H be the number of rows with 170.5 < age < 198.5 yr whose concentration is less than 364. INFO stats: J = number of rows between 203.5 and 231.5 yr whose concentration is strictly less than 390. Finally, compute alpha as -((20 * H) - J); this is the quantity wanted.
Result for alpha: 8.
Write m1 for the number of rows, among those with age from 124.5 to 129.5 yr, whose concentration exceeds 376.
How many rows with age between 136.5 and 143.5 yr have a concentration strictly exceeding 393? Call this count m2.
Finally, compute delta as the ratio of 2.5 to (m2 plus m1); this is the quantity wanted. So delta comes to 0.21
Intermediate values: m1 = 5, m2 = 7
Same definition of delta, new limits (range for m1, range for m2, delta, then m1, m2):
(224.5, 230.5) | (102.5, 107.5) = 0.83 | 3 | 0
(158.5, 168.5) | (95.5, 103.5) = 0.25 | 10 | 0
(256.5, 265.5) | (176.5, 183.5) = 0.18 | 9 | 5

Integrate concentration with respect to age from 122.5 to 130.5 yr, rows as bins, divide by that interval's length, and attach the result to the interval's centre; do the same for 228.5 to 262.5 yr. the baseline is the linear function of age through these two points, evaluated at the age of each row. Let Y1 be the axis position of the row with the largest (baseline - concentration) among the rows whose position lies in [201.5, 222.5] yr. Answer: 213 yr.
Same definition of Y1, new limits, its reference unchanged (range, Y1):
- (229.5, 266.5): 236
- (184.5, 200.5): 187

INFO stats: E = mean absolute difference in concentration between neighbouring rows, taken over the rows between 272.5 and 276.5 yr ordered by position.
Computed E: 13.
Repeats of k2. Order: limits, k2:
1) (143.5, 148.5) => 409.8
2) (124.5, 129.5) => 403.7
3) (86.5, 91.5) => 313.6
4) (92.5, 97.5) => 316.8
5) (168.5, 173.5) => 369.8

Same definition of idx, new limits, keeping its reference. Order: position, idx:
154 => -0.04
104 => -0.16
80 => -0.28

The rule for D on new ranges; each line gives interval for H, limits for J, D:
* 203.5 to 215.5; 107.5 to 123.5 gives 1.19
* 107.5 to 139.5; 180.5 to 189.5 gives 0.97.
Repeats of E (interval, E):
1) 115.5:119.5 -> 13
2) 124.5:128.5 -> 13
